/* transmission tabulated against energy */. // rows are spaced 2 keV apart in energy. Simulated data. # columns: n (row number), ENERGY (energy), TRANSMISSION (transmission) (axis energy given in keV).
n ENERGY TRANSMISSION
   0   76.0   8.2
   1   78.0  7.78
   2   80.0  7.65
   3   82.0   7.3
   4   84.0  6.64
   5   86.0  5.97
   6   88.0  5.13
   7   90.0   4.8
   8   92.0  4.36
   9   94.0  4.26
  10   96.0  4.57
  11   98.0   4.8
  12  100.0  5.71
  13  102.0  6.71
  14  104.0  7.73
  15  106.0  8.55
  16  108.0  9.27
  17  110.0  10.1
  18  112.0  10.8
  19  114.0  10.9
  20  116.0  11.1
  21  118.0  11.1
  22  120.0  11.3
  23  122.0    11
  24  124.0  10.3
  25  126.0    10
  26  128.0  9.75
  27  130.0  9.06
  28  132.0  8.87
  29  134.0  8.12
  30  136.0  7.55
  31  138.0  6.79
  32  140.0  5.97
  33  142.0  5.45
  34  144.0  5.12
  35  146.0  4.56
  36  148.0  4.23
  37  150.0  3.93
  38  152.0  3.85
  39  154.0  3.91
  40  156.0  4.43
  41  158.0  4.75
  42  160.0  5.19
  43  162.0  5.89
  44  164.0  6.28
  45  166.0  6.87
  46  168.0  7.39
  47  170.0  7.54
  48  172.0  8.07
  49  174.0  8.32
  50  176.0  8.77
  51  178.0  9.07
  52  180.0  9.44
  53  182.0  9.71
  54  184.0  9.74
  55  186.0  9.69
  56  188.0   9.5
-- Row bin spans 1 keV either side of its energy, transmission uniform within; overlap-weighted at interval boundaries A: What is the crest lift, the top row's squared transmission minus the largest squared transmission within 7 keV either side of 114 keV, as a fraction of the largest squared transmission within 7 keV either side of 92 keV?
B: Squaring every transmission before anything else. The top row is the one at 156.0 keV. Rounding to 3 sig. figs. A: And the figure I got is -3.03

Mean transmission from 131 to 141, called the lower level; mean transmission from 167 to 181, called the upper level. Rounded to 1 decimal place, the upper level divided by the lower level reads 1.1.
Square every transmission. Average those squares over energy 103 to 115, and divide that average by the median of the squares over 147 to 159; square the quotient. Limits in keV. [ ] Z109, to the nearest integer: 31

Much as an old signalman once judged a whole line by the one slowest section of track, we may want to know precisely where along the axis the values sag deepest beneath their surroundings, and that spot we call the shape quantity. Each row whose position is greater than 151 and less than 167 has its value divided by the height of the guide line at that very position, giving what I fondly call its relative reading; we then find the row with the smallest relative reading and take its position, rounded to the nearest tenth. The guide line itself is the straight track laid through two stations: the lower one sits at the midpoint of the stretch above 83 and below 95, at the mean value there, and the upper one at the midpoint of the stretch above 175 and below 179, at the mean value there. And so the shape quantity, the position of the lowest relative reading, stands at 152.0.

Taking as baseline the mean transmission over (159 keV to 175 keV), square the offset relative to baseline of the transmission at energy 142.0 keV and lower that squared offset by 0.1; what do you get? 2.1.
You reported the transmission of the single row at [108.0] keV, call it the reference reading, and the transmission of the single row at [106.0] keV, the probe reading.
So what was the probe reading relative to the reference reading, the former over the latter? 0.92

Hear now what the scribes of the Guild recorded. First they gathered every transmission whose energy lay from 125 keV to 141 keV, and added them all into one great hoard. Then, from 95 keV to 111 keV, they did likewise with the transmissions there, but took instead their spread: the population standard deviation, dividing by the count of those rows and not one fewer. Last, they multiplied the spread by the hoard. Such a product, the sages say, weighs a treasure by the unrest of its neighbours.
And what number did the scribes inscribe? 128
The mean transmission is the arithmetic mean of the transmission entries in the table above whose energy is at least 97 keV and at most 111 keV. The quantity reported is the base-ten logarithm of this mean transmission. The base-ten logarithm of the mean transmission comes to 0.9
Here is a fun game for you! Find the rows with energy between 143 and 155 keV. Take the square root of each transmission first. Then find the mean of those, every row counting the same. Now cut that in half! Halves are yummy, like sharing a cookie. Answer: 1.03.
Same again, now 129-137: 1.45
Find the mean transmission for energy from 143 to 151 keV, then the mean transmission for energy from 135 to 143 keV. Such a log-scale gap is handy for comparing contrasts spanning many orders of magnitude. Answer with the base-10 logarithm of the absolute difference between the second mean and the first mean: 0.3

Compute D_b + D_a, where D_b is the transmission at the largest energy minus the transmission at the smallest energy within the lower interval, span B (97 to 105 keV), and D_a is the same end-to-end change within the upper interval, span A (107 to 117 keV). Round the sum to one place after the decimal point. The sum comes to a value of 4.8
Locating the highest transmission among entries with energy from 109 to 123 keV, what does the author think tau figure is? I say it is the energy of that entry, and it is 120.0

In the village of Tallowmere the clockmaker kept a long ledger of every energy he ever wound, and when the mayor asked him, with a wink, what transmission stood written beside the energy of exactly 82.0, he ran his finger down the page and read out 7.3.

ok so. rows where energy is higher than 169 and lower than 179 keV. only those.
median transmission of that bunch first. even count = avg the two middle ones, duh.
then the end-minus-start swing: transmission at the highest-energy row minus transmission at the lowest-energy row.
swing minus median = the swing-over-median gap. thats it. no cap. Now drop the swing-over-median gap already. -6.8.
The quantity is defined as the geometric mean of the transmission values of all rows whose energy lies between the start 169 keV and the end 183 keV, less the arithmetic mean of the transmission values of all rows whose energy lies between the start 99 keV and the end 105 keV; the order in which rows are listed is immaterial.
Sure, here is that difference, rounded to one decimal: 2.0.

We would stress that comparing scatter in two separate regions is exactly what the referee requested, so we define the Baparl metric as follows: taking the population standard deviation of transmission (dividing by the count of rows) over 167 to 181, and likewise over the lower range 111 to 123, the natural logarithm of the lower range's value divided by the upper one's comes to -1.5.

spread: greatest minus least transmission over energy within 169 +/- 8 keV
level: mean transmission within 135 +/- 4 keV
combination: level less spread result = 5.0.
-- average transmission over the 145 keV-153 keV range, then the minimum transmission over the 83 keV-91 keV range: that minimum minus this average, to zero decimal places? 1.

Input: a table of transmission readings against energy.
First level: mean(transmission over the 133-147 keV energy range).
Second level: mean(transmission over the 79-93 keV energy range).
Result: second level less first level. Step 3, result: 0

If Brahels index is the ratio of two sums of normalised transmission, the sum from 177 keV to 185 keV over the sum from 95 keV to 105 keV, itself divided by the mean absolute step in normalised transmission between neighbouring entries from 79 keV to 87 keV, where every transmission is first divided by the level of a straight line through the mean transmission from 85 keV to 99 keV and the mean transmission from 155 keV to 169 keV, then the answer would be 8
